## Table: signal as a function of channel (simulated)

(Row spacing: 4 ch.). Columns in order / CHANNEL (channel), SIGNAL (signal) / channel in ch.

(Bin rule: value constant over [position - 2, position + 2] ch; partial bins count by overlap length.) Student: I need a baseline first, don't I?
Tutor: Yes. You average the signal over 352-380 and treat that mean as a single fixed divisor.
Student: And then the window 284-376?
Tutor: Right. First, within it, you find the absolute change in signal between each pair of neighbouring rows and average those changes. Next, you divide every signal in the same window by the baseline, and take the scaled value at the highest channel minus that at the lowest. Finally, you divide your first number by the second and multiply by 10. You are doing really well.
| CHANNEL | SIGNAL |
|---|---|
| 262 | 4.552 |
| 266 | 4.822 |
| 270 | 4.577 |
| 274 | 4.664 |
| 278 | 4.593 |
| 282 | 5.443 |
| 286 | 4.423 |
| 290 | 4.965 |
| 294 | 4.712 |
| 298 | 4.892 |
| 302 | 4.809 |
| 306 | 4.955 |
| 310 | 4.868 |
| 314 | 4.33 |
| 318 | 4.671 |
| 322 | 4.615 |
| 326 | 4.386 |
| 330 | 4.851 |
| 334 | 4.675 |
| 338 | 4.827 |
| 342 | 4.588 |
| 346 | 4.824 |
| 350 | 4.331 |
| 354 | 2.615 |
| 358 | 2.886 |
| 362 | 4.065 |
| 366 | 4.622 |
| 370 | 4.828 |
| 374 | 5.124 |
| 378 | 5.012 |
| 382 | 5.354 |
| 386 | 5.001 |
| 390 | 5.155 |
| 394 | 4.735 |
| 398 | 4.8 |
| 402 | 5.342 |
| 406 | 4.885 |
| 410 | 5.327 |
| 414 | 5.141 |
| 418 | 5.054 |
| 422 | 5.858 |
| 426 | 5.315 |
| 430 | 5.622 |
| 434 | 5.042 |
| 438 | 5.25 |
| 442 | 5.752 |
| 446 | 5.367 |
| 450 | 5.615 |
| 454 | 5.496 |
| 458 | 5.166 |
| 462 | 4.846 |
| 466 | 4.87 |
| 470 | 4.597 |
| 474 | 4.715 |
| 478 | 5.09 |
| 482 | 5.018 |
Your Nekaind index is 23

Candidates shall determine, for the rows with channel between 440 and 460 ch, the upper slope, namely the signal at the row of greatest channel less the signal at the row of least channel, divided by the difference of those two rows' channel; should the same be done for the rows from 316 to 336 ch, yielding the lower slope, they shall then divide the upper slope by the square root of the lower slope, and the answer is -2.32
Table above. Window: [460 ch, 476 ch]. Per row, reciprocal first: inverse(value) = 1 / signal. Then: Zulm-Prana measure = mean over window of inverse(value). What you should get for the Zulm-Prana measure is 0.210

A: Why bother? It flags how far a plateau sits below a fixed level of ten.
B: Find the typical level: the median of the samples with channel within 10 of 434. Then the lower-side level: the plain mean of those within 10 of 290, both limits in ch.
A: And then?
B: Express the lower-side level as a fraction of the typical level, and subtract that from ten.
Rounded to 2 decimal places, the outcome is 9.08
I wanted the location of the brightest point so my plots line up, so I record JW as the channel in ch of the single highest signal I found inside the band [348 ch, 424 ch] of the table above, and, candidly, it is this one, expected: 422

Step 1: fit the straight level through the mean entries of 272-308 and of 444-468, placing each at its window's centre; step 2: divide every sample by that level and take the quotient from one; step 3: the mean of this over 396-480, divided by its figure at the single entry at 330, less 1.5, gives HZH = -1.7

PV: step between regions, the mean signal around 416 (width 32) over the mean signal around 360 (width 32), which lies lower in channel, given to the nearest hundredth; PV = 1.28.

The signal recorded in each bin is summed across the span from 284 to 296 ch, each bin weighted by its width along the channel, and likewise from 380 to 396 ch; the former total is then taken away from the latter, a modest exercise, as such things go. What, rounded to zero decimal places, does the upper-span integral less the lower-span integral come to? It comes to 25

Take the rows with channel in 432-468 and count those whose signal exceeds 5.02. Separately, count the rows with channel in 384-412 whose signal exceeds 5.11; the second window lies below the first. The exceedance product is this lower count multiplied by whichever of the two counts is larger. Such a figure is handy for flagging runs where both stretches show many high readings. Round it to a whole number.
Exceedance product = 21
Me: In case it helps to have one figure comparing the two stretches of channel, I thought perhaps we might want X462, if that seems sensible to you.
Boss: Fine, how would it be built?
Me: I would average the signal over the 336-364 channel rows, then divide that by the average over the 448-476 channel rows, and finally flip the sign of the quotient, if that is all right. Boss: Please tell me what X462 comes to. -0.80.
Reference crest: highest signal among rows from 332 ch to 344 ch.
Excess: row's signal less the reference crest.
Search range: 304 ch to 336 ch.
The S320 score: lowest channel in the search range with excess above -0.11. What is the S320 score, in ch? 306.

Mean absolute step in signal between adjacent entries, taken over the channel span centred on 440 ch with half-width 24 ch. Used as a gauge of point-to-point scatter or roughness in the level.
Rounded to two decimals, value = 0.40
